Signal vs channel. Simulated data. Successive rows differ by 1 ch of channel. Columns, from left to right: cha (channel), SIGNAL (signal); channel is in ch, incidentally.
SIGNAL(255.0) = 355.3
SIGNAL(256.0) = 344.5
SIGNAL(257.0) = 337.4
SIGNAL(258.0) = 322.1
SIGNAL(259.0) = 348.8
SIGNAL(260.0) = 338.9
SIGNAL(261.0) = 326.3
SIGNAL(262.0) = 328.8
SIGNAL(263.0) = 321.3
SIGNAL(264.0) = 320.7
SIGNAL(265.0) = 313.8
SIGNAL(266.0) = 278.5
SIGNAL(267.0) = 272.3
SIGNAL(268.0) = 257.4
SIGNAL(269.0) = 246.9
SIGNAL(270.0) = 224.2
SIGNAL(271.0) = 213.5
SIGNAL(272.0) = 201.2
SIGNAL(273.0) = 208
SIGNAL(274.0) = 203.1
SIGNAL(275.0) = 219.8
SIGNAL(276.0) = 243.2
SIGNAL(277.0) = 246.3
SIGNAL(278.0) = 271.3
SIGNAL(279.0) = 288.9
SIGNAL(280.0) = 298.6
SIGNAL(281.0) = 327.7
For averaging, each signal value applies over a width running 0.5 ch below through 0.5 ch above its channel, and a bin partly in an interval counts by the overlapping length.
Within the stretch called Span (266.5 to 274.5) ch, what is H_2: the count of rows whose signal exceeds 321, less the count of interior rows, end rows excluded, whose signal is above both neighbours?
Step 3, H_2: -1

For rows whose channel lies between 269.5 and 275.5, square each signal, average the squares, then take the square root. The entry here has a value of 212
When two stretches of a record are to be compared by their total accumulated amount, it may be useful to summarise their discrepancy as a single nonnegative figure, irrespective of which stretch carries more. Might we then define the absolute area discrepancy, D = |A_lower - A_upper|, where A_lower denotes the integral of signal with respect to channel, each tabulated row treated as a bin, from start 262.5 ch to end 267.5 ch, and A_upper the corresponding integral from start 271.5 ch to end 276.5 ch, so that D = 431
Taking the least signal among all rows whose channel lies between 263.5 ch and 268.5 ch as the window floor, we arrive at 257.4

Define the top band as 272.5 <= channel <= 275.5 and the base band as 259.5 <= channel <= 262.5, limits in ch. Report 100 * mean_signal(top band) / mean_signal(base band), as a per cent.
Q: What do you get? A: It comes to 63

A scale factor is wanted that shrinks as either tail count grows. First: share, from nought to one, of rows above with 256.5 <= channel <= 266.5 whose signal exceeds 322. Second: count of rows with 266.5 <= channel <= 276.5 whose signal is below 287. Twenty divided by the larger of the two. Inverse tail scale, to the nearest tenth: 2.0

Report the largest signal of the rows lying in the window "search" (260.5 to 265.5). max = 328.8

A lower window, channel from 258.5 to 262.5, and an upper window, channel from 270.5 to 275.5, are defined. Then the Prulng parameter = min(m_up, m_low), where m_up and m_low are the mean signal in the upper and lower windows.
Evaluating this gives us 209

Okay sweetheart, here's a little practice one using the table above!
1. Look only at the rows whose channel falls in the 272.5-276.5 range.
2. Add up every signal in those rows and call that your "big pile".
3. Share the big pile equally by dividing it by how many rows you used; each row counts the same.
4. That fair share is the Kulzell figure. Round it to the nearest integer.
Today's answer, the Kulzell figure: 219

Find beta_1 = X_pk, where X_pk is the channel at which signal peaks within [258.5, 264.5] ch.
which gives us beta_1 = 259.0 ch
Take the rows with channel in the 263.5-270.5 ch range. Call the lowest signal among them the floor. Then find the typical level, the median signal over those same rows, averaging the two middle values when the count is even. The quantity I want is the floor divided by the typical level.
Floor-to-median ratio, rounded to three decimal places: 0.823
